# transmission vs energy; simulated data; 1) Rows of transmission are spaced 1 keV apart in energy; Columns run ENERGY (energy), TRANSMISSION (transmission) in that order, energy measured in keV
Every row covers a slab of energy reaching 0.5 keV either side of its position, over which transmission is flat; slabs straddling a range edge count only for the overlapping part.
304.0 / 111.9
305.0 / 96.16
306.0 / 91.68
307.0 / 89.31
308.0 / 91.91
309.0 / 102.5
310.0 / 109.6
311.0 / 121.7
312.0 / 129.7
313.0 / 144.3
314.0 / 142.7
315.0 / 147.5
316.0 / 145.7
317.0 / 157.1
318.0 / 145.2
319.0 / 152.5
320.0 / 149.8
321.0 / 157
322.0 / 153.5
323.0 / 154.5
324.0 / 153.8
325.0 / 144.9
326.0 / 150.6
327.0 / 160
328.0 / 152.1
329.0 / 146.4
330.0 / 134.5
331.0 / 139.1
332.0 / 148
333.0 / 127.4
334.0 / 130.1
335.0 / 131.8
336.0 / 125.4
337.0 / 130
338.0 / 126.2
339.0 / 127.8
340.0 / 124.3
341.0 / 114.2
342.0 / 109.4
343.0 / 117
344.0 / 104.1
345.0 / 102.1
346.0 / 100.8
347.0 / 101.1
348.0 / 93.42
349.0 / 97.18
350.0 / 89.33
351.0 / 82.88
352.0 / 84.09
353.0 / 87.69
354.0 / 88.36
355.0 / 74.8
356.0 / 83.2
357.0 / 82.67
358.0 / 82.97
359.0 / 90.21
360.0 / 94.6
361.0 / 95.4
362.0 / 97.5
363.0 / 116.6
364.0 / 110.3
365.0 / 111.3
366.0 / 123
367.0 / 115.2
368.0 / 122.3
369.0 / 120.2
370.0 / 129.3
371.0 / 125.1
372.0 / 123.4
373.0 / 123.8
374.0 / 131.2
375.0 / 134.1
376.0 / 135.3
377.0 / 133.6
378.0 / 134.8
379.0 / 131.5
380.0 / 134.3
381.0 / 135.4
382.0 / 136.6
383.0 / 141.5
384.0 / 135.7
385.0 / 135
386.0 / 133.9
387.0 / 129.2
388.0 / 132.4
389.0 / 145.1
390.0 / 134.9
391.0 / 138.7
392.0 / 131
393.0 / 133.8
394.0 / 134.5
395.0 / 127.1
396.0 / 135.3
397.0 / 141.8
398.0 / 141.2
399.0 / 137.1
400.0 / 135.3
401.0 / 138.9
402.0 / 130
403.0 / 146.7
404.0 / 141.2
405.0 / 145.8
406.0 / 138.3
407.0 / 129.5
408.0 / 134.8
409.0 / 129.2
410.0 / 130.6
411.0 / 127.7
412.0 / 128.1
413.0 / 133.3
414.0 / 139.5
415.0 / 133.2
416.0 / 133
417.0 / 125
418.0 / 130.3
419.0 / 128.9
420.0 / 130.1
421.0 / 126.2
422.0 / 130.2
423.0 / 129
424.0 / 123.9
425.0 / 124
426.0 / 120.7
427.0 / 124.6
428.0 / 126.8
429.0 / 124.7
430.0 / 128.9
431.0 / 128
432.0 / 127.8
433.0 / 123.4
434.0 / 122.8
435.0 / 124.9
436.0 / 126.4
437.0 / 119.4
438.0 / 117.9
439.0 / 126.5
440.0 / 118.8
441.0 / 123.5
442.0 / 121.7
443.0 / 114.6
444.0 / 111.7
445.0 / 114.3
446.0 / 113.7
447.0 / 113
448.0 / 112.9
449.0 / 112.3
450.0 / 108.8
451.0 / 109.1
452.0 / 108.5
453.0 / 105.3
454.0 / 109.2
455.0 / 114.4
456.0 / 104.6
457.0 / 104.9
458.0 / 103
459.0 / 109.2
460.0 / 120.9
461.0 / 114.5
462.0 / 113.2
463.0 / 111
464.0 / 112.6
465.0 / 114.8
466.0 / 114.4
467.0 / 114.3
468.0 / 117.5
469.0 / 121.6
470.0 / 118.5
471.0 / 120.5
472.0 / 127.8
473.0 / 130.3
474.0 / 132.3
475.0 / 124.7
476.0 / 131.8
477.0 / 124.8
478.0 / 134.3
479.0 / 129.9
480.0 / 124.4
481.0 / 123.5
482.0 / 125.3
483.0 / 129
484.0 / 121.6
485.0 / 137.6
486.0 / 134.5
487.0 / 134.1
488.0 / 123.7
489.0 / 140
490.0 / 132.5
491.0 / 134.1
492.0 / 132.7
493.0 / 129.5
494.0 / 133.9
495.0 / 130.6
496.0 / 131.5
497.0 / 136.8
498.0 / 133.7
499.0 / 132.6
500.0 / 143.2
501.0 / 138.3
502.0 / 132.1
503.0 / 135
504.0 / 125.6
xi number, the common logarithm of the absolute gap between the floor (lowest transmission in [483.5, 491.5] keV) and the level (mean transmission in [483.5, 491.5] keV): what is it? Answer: 1.0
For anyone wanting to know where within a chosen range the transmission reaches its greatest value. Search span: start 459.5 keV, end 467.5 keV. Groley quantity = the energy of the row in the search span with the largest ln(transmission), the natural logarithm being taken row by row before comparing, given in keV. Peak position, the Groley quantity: 460.0 keV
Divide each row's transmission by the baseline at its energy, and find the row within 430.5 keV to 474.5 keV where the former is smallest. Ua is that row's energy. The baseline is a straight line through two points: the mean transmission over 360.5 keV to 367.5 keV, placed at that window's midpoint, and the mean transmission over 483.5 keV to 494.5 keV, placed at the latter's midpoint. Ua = 458.0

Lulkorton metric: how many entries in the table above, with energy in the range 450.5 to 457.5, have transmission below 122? 7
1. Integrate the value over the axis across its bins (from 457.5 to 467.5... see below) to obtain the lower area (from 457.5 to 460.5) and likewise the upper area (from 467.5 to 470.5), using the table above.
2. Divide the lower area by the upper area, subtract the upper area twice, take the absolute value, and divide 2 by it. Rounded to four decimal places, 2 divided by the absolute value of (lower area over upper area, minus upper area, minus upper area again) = 0.0028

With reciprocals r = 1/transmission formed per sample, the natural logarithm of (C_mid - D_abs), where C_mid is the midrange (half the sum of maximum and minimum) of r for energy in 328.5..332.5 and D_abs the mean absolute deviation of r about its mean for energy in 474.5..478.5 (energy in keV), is -4.98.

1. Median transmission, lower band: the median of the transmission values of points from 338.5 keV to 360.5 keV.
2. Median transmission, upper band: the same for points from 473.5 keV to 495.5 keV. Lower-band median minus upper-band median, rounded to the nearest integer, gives -37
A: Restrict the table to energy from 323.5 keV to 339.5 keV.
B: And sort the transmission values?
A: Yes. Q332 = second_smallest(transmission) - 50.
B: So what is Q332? 76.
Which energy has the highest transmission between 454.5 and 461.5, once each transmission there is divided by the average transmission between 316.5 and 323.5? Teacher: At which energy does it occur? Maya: 460.0 keV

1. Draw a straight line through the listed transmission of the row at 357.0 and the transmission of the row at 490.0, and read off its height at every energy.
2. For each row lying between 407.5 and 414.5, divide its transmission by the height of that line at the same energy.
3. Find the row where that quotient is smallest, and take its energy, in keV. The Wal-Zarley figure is 412.0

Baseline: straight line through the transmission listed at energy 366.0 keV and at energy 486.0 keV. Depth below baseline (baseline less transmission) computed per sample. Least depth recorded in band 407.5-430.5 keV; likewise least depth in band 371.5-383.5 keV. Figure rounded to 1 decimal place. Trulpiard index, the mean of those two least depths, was -14.4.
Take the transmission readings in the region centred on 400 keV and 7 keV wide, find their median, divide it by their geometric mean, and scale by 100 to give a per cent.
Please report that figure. 100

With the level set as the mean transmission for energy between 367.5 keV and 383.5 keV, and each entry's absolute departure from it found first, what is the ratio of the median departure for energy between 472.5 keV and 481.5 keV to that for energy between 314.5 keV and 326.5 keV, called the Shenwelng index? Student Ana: 0.2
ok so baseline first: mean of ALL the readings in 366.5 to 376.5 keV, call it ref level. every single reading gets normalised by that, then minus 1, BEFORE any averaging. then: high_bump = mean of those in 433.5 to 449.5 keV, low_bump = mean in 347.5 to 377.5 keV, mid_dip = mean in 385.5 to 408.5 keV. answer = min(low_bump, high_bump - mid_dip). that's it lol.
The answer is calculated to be -0.16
